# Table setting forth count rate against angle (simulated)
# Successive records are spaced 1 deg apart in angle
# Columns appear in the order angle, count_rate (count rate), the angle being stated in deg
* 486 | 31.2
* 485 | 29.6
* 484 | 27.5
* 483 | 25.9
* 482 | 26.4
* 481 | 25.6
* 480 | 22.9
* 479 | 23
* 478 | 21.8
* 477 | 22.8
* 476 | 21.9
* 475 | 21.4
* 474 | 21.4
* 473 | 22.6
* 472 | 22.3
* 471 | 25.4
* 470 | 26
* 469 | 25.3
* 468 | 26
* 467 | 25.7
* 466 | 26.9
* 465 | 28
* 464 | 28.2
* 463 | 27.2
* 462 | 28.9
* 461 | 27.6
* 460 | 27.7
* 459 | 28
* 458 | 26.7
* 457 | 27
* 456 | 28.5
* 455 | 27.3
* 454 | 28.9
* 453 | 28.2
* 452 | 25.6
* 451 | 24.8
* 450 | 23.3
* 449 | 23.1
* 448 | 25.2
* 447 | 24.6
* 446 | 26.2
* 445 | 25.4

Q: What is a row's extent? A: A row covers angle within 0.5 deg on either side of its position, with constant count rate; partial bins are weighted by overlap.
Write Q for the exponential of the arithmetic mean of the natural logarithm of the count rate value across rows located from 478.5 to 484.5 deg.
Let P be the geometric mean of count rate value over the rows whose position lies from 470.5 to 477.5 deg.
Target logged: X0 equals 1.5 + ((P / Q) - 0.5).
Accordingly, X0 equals 1.89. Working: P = 22.5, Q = 25.2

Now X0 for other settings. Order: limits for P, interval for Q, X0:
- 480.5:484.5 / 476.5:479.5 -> 2.17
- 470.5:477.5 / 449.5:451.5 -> 1.94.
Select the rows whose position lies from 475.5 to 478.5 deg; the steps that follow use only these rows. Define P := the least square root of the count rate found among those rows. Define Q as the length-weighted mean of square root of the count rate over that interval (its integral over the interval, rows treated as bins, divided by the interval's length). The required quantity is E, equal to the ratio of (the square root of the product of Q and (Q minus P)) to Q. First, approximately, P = 4.7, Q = 4.71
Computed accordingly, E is 0.09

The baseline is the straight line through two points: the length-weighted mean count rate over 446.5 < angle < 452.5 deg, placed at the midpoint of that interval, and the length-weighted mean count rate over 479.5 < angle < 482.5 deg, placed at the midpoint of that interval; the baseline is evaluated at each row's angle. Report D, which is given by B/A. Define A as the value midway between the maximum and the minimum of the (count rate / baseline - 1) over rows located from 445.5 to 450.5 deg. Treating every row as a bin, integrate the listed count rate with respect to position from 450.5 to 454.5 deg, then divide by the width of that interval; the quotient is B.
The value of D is 2600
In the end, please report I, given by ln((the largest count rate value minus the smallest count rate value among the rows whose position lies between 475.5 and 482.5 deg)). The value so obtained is 1.53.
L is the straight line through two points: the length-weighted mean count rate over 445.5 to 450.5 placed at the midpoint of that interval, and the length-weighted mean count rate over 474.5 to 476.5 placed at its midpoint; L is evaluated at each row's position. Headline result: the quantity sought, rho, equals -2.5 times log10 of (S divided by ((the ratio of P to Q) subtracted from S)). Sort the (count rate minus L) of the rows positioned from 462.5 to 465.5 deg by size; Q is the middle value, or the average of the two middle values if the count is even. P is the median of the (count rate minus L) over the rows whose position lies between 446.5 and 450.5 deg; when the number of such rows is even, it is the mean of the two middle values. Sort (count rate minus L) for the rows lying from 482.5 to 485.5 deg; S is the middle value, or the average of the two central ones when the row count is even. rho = 0.01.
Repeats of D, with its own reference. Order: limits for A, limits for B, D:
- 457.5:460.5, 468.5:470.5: 228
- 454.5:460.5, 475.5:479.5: 181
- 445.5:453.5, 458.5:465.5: 575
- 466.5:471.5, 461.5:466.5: 770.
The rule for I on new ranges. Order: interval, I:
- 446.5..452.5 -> 0.92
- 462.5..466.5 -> 0.26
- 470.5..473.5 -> 1.13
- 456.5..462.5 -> 0.79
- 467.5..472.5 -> 1.31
